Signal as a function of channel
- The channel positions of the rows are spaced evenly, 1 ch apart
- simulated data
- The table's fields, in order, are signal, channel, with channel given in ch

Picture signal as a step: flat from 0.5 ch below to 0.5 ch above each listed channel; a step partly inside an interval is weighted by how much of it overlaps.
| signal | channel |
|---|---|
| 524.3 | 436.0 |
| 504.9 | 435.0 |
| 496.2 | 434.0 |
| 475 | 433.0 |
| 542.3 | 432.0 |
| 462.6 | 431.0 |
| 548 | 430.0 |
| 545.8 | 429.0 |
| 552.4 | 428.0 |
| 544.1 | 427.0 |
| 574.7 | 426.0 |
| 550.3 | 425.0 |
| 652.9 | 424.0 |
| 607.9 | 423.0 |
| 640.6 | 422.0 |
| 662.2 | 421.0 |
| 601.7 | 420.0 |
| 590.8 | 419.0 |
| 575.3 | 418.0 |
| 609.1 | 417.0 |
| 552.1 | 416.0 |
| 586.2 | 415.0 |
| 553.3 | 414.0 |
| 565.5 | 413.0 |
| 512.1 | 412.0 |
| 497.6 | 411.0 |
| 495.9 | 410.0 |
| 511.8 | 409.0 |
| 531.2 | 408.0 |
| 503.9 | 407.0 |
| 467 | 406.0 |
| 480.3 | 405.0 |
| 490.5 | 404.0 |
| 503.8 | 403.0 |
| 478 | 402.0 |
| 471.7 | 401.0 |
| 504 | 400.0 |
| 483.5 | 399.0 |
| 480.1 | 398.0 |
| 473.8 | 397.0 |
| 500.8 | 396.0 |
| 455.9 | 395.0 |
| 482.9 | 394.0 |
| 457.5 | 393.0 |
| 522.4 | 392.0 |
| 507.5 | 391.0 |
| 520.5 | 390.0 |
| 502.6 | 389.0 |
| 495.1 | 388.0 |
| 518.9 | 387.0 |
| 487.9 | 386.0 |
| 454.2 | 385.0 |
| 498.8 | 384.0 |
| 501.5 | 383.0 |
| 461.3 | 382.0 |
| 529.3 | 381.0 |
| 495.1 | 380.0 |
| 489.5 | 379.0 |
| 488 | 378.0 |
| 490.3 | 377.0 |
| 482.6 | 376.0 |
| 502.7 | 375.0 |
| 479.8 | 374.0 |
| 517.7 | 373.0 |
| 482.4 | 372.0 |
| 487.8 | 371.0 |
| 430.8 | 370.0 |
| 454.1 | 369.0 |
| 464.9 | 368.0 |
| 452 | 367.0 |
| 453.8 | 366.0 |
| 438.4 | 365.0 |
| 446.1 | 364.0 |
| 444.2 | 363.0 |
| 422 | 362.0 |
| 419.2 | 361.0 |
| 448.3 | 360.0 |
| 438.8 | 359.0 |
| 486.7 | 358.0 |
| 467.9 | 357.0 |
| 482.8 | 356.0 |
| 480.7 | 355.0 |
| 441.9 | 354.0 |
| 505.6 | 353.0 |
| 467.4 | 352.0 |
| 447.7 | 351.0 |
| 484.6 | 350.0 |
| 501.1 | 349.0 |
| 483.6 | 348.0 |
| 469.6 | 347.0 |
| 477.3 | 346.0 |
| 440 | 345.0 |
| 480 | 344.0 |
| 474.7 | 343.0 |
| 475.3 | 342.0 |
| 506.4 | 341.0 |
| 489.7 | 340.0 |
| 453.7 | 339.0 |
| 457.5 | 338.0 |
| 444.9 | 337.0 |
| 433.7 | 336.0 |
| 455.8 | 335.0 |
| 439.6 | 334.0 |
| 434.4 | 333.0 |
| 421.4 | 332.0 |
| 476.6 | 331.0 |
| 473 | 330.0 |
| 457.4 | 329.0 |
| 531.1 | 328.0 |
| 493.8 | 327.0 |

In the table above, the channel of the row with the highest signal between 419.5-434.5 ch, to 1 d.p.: 421.0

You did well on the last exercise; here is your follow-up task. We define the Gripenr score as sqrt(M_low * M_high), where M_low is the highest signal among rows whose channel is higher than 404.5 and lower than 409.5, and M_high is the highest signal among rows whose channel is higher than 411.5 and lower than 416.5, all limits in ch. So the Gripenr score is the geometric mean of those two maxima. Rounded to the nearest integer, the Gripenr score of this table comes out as 558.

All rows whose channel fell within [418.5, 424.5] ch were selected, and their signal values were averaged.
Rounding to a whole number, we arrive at 626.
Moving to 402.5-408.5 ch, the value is 496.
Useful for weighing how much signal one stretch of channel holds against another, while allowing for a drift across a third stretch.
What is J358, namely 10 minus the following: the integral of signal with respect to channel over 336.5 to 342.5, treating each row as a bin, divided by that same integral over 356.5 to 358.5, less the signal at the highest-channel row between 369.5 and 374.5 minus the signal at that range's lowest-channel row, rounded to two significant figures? 56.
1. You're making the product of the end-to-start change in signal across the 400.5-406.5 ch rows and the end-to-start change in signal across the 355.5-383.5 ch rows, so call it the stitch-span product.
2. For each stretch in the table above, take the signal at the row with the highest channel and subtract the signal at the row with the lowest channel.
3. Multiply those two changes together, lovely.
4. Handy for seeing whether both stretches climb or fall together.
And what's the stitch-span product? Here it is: -88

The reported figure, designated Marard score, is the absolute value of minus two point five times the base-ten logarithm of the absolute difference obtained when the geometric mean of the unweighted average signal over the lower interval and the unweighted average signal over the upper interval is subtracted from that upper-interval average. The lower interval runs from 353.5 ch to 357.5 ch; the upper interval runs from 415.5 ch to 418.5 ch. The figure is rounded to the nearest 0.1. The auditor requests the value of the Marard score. 4.4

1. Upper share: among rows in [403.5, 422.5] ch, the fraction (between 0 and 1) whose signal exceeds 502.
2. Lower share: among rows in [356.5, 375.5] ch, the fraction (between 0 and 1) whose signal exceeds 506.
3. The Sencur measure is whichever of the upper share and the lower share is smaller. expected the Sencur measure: 0.053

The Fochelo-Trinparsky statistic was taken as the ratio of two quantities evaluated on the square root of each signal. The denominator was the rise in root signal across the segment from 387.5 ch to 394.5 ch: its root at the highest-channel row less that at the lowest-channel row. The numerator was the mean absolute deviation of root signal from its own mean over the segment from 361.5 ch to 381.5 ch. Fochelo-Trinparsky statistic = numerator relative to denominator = -2.1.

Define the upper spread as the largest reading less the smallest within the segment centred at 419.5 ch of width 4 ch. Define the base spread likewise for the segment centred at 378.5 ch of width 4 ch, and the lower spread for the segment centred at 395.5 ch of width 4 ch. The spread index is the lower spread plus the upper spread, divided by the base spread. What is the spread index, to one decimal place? 18.6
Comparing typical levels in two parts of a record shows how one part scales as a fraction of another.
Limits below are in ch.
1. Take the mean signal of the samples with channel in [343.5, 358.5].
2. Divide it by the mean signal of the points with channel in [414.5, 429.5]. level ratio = 0.80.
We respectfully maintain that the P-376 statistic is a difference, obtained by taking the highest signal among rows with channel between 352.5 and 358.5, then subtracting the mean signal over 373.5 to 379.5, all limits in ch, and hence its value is 17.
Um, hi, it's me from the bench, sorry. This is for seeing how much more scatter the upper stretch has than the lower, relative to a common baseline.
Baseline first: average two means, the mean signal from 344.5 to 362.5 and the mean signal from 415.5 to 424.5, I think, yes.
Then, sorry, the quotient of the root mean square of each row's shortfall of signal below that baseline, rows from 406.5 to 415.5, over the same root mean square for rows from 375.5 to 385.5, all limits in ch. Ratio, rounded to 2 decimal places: 0.61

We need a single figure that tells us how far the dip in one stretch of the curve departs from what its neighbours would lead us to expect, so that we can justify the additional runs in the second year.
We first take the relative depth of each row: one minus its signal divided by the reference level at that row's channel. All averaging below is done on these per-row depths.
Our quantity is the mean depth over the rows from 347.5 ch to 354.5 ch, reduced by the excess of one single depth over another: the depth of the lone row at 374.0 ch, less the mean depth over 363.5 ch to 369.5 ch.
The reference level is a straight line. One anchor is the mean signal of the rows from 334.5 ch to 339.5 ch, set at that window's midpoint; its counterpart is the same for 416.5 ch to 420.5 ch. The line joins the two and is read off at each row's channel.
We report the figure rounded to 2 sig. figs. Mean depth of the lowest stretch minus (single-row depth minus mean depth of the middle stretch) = 0.027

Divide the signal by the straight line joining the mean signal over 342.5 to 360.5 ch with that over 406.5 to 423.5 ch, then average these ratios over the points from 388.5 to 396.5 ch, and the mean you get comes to 0.929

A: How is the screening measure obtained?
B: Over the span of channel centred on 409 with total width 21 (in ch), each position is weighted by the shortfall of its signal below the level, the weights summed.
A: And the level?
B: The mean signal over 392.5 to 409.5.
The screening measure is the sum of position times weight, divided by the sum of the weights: 415.2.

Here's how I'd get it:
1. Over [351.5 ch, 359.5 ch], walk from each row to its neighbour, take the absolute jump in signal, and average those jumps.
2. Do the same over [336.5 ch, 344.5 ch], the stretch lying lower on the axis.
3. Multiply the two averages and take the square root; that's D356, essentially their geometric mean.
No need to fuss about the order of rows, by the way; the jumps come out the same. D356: 22.0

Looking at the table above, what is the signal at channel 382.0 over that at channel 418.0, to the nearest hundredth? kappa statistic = 0.80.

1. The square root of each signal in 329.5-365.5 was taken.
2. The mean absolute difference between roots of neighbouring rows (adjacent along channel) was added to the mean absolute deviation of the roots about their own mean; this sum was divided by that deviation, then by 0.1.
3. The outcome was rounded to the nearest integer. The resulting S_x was 20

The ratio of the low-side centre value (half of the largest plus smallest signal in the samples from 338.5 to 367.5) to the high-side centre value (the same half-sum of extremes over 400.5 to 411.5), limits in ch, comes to 0.93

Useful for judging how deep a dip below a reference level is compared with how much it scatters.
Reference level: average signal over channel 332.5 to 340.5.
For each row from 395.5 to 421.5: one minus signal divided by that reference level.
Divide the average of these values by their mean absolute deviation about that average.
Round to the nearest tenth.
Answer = -1.7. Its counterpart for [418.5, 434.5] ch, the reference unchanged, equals -2.5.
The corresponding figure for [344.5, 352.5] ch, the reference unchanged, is -1.3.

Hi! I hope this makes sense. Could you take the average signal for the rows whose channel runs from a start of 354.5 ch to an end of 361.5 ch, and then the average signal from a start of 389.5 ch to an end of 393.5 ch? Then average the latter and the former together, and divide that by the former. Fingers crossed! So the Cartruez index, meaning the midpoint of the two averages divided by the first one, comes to 1.04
